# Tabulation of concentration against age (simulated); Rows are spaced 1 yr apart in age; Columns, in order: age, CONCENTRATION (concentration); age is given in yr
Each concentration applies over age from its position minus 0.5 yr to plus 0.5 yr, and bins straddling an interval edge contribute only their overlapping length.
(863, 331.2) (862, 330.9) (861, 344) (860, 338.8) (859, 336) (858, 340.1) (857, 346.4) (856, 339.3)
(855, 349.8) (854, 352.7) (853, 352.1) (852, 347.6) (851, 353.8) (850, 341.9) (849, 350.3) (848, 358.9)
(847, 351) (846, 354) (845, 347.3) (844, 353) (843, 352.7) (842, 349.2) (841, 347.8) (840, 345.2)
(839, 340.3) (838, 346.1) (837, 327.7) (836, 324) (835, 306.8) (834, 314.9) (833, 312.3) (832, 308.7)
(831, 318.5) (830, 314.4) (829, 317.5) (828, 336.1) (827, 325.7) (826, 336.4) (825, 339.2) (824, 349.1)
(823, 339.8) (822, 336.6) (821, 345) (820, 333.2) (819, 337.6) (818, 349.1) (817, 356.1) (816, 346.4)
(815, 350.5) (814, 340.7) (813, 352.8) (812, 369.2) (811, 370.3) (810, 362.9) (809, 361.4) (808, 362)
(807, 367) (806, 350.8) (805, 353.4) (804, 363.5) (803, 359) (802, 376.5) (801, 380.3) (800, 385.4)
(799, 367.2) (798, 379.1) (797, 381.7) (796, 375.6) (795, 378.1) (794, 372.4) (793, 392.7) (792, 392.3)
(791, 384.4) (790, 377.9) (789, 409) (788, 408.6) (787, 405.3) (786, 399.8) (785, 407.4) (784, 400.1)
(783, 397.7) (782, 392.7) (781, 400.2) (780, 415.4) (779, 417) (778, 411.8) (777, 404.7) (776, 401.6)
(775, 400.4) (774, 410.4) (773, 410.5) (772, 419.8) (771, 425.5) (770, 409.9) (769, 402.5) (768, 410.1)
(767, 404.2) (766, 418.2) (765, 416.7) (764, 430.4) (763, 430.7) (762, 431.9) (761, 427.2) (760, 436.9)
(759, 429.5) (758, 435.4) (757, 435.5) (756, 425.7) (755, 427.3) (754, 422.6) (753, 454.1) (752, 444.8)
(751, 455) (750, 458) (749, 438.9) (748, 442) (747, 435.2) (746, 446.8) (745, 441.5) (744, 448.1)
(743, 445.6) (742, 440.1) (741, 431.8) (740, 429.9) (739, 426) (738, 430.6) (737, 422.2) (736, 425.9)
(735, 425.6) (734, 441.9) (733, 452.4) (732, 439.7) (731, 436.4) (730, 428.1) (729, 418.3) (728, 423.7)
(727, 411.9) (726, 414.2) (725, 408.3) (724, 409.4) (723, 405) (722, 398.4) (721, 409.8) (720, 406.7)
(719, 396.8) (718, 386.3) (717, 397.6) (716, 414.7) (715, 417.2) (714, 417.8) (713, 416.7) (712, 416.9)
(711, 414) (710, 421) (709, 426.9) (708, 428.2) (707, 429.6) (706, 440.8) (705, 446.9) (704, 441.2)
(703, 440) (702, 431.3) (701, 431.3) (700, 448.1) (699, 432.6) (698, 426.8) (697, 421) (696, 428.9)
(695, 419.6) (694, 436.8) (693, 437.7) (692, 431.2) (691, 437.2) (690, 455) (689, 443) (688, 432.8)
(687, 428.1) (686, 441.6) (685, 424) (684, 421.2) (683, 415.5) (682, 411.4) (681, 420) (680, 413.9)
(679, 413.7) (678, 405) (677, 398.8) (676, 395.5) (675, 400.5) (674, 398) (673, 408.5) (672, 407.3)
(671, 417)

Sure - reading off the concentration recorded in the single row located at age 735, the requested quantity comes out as 425.6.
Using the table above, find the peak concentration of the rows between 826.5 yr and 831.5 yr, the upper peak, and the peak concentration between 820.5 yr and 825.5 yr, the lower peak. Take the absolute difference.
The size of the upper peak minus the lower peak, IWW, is 13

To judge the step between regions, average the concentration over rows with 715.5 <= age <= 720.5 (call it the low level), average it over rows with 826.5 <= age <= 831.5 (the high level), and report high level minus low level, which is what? -78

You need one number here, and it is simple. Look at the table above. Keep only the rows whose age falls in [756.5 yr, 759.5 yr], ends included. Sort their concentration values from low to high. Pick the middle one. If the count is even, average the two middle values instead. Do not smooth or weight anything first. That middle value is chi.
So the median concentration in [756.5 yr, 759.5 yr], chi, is 435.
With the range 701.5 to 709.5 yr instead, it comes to 436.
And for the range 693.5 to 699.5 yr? 428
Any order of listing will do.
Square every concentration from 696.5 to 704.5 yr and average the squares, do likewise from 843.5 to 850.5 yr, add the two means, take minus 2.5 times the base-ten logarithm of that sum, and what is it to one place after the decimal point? -13.7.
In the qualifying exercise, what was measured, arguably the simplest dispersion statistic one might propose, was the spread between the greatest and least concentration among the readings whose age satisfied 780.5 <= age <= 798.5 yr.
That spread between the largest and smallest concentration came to 37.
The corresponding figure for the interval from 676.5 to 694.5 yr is 56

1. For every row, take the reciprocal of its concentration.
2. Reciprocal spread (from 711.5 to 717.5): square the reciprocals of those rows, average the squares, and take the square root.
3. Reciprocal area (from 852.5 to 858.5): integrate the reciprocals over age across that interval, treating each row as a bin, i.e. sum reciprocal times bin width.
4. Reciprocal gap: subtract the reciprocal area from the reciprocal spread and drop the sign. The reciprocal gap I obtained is 0.0149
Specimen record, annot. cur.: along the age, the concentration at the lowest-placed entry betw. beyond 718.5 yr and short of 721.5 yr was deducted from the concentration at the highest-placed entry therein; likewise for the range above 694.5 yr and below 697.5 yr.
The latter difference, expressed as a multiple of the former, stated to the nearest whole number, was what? 0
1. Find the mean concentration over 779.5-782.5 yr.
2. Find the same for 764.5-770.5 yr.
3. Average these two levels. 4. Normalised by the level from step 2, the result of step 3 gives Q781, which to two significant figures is 0.99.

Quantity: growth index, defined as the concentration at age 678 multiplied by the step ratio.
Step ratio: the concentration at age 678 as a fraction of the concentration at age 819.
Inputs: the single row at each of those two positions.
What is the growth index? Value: 486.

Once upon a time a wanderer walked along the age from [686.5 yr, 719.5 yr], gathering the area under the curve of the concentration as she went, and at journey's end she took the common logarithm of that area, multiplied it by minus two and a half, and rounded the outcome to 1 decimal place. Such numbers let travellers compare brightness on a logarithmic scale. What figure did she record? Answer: -10.4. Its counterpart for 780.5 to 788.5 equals -8.8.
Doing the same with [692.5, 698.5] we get -8.5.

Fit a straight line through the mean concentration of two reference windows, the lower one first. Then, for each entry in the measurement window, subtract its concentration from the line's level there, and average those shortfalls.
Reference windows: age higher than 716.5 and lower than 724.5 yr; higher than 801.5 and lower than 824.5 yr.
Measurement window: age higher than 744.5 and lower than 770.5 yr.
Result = -49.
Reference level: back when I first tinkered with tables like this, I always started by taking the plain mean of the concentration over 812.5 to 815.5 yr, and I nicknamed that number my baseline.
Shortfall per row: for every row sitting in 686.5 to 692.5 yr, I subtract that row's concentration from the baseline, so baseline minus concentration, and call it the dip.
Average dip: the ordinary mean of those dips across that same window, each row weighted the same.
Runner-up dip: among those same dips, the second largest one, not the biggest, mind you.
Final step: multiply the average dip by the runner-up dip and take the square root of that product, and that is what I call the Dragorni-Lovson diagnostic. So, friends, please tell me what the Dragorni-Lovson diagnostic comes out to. 86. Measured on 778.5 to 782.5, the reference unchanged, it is 55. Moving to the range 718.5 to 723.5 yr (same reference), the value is 53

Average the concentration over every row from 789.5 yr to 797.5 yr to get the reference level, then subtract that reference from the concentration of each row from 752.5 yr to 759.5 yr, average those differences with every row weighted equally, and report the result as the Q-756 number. 51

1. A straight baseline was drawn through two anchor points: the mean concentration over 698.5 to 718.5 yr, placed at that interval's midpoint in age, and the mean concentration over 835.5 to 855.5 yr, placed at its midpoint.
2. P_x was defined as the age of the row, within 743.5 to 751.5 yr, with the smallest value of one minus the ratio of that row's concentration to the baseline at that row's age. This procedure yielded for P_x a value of 750 yr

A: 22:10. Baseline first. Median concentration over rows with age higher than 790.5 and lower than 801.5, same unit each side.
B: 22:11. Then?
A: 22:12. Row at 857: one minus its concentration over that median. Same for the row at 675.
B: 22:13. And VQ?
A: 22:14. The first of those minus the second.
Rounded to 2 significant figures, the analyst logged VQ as 0.14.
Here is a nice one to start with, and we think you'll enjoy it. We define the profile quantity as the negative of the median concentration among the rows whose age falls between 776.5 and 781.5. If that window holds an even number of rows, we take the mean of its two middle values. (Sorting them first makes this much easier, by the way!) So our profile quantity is -412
